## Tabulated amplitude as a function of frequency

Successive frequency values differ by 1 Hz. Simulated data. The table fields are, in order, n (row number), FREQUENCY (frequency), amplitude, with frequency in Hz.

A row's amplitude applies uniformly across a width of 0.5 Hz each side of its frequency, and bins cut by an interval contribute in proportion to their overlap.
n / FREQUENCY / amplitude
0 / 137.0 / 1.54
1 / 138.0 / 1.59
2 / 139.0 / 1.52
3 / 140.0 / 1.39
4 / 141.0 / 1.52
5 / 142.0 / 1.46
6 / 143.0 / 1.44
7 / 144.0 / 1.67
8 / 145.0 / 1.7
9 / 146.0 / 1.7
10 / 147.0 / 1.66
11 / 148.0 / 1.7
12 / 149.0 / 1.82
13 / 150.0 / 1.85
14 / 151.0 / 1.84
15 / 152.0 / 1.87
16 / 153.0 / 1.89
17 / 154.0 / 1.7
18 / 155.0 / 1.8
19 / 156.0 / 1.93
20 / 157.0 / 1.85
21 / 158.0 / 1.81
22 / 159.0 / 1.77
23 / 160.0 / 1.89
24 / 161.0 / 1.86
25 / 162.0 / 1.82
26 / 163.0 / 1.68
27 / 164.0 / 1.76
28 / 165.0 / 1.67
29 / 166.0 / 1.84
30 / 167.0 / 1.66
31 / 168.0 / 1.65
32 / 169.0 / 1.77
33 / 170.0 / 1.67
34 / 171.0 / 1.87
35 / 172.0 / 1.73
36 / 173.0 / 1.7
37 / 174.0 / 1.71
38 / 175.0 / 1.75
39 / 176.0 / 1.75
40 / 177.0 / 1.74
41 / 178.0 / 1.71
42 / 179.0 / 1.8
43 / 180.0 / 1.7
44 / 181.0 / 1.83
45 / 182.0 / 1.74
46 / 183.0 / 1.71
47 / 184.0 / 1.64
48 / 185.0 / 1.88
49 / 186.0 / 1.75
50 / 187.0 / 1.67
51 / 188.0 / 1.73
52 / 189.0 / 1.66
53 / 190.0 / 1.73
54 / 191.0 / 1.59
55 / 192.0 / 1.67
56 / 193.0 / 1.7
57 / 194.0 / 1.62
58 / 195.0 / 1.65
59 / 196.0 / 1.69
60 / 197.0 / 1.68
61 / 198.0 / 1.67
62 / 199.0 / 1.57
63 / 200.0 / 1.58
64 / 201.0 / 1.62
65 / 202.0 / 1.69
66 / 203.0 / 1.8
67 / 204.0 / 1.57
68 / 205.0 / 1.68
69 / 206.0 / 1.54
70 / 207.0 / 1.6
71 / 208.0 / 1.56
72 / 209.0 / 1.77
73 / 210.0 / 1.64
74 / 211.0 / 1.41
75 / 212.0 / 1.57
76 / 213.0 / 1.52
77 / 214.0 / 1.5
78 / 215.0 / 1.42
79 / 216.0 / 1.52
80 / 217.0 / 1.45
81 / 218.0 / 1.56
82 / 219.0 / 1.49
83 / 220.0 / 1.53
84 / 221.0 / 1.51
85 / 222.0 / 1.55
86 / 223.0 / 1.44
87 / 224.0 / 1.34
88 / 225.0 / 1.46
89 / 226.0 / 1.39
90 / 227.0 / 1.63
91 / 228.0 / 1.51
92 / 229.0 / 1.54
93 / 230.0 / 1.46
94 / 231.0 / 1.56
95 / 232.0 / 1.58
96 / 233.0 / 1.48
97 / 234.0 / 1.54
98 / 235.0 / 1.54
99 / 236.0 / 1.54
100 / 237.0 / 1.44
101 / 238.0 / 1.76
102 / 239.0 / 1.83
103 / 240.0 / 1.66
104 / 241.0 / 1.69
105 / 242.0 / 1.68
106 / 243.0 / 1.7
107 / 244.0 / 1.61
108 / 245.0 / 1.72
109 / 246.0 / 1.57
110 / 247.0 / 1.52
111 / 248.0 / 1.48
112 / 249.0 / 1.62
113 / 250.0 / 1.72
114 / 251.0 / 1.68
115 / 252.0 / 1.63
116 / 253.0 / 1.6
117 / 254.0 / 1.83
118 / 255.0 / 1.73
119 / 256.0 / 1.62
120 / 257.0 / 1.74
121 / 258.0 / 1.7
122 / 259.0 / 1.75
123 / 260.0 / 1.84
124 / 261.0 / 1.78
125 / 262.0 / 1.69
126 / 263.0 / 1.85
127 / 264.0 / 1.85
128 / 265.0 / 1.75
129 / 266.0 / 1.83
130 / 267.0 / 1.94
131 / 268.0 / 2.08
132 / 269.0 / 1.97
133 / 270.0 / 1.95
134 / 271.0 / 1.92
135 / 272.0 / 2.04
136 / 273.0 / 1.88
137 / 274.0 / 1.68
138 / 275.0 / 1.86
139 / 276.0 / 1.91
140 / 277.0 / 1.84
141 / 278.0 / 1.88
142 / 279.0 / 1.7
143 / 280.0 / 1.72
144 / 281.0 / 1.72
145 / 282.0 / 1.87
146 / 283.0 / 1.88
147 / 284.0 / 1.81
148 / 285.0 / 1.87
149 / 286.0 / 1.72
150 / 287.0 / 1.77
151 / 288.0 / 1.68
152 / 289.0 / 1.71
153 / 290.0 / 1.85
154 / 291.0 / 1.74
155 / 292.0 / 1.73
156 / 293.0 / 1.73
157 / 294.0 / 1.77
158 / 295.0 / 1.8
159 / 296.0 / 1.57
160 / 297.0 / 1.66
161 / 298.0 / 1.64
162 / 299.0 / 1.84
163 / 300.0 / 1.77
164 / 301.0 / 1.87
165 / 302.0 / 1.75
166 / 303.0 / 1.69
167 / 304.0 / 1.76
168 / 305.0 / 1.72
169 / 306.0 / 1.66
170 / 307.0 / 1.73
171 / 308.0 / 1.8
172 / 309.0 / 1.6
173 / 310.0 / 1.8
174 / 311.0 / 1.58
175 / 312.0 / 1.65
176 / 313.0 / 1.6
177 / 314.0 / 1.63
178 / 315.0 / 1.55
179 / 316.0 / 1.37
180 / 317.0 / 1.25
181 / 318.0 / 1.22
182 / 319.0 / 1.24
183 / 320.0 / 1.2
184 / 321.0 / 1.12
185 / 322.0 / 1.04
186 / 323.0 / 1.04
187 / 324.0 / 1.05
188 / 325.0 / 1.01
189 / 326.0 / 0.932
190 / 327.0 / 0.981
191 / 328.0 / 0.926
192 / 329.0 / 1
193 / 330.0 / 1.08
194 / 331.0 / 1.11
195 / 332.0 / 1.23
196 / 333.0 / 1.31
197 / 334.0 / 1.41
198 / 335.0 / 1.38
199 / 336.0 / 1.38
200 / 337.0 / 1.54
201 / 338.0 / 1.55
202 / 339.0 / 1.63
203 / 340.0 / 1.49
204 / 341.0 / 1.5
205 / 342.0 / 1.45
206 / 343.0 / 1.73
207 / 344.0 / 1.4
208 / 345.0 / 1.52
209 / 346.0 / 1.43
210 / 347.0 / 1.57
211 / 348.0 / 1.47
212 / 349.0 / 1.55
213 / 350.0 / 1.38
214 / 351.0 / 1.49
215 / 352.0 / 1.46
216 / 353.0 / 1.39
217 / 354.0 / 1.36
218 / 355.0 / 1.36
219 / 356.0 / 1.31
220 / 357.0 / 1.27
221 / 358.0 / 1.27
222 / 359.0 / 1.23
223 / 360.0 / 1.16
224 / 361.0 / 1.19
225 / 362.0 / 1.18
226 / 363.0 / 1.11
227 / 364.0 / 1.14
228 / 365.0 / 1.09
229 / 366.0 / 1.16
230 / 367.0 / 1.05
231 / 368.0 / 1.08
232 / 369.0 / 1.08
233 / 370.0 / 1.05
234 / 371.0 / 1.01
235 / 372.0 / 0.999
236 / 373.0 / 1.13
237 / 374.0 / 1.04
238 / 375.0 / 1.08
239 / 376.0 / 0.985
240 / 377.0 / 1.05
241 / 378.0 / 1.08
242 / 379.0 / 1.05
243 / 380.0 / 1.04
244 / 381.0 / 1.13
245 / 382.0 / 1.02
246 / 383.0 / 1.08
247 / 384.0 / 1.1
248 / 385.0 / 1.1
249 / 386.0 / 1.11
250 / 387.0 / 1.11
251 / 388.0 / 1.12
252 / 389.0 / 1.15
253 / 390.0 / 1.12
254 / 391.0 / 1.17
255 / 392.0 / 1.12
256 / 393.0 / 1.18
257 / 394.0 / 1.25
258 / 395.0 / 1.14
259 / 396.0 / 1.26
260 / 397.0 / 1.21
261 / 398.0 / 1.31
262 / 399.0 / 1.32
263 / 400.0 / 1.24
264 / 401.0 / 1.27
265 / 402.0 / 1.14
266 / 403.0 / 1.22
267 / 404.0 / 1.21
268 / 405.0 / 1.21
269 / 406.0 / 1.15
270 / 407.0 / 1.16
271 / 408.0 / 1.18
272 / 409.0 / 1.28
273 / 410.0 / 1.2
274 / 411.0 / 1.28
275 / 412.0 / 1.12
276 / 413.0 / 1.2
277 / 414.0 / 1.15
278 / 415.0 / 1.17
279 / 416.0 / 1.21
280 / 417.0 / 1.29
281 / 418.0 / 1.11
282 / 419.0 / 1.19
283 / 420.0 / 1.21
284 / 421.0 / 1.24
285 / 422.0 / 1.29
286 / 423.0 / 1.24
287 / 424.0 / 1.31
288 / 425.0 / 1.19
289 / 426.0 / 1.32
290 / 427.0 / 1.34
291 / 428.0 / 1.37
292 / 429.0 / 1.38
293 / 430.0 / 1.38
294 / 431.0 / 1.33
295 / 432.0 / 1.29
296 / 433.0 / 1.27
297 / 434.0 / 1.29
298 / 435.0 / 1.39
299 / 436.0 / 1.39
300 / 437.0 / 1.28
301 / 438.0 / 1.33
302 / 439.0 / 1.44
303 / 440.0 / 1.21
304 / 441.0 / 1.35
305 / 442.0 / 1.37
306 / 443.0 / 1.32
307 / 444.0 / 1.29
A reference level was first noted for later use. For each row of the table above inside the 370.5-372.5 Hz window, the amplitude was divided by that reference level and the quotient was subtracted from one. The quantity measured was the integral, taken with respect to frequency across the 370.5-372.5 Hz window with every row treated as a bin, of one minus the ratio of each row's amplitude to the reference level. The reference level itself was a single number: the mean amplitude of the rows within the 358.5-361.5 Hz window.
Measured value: 0.3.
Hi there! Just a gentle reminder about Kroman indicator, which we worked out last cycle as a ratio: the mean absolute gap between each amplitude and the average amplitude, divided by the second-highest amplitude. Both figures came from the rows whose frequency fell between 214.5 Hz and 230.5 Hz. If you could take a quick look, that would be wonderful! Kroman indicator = 0.0363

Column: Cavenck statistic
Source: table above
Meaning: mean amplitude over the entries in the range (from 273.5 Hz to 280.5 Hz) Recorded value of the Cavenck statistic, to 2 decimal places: 1.80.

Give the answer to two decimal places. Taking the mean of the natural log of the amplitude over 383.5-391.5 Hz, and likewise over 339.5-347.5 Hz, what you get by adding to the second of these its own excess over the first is 0.71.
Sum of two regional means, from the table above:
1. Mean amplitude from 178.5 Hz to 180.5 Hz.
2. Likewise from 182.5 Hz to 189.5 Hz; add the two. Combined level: 3.47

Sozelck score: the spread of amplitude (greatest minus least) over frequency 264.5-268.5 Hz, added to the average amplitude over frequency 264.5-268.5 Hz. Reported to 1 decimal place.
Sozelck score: 2.2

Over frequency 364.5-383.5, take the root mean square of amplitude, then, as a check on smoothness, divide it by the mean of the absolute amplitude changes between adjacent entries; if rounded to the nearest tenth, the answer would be 18.4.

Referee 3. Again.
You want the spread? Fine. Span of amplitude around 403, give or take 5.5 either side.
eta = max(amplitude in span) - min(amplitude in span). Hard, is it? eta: 0.18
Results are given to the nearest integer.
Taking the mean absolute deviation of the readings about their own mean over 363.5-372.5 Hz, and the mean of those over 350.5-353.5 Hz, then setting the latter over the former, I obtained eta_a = 35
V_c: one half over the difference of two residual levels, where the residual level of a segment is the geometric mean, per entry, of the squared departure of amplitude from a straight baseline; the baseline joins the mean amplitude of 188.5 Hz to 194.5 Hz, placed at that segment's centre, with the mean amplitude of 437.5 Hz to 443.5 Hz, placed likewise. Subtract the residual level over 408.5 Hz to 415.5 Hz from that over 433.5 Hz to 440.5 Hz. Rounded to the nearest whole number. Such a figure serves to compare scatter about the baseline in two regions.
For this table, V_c -21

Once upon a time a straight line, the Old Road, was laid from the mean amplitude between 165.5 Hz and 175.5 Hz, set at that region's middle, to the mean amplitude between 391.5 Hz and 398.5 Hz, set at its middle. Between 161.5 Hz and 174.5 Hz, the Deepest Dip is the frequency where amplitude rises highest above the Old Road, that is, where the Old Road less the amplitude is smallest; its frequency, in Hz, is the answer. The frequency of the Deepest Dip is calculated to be 171.0 Hz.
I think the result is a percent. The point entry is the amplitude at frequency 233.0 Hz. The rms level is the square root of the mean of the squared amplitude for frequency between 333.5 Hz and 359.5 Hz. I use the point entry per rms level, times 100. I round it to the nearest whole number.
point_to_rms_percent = 102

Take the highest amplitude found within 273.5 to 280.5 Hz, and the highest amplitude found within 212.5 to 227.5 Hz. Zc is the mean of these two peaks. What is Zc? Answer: 1.8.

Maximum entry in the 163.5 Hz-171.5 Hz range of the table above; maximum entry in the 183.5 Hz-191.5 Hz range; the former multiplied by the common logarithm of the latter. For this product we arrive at 0.513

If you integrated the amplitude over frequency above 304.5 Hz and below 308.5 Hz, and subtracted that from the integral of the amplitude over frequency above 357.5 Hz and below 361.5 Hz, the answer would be -2.1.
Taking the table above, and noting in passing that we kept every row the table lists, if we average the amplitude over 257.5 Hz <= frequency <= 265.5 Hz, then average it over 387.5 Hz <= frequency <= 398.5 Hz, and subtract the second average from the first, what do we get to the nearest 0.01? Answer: 0.59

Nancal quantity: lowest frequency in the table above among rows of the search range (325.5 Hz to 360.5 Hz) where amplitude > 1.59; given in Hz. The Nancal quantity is 339.0 Hz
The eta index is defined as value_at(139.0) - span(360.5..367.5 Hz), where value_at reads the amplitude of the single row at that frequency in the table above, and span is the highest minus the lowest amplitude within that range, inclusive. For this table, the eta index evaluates 1.38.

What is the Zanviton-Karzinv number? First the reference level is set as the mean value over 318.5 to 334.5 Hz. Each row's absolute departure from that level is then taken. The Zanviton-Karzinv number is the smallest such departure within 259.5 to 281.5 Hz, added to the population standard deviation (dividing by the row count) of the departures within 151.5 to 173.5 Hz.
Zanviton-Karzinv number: 0.66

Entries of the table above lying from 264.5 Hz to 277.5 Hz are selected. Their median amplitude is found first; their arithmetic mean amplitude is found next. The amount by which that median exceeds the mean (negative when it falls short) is 0.0138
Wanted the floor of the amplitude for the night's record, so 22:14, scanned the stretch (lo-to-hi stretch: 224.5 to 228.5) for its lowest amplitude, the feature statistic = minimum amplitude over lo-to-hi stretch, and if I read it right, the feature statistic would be 1.39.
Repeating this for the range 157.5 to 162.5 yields 1.77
